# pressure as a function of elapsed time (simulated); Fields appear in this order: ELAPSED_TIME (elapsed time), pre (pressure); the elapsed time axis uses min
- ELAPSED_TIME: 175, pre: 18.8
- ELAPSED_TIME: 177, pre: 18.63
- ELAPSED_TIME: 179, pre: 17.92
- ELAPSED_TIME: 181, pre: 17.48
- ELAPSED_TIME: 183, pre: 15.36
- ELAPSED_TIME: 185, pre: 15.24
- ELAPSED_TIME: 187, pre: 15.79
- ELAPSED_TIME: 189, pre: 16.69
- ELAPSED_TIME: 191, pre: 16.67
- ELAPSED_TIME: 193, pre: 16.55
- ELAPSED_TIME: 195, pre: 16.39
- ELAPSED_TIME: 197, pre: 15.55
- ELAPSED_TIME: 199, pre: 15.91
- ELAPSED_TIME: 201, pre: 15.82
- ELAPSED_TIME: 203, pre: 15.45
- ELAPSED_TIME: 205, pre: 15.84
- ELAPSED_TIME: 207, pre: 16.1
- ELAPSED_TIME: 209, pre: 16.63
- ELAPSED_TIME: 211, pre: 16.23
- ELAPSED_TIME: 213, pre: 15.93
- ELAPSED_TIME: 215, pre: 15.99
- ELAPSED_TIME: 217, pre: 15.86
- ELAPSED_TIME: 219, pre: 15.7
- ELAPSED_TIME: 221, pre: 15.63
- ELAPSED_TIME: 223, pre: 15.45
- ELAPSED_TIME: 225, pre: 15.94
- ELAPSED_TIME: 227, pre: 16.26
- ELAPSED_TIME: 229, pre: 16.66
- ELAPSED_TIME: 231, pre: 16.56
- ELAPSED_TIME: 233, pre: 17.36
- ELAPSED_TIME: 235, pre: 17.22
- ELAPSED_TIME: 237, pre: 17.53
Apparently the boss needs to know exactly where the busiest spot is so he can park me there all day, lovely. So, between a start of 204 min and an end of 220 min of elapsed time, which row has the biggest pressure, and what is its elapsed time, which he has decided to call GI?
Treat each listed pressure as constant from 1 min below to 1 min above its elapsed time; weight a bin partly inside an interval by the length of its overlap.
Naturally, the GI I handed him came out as 209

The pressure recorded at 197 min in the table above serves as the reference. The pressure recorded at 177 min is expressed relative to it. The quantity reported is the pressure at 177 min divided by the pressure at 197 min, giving 1.20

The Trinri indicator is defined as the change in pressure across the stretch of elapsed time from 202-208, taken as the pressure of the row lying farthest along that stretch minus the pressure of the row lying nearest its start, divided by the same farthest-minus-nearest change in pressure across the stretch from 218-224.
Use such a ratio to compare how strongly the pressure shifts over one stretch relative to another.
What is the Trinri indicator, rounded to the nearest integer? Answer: -3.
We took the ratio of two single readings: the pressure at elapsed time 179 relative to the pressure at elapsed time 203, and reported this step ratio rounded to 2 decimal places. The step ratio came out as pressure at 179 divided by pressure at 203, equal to 1.16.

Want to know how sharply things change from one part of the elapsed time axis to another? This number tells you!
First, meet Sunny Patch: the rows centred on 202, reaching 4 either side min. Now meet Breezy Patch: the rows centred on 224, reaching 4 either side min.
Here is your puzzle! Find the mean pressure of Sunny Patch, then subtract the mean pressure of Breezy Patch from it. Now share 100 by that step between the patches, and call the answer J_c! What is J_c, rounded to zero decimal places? -1538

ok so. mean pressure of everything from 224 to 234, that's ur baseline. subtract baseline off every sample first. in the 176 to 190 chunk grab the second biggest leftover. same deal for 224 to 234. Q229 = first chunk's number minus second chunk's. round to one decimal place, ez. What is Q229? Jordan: 1.3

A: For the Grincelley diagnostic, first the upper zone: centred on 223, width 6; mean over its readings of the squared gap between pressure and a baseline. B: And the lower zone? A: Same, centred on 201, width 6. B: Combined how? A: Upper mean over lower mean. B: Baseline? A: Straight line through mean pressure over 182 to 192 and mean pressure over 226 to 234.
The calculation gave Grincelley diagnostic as 3.2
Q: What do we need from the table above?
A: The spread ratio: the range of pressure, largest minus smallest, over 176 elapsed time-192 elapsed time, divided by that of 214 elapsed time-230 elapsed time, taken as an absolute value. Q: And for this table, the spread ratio 2.8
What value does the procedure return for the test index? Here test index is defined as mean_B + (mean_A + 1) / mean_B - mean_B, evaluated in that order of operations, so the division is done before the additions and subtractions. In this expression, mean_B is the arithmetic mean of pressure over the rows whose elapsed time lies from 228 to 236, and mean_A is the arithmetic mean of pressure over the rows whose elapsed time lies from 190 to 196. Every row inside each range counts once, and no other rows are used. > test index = 1.035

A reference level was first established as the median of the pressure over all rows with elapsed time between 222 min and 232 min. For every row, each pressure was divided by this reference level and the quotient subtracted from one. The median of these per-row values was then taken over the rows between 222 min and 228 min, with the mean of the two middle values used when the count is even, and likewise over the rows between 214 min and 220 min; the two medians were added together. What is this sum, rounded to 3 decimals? 0.044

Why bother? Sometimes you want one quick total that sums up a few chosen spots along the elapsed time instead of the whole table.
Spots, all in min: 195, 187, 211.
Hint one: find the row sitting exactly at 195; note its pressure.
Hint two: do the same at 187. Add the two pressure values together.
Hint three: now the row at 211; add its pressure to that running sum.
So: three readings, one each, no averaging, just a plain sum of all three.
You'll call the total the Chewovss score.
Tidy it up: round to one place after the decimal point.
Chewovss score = 48.4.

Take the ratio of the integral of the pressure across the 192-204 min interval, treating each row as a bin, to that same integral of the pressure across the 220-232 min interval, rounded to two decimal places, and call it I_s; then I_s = 0.99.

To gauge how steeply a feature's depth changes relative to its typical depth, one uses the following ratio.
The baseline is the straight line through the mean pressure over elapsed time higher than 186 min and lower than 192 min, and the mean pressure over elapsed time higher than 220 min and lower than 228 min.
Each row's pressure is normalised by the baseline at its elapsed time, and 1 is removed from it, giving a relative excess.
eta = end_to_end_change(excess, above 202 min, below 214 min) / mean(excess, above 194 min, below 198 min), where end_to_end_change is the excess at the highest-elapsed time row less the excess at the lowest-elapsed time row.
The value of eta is -2.1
